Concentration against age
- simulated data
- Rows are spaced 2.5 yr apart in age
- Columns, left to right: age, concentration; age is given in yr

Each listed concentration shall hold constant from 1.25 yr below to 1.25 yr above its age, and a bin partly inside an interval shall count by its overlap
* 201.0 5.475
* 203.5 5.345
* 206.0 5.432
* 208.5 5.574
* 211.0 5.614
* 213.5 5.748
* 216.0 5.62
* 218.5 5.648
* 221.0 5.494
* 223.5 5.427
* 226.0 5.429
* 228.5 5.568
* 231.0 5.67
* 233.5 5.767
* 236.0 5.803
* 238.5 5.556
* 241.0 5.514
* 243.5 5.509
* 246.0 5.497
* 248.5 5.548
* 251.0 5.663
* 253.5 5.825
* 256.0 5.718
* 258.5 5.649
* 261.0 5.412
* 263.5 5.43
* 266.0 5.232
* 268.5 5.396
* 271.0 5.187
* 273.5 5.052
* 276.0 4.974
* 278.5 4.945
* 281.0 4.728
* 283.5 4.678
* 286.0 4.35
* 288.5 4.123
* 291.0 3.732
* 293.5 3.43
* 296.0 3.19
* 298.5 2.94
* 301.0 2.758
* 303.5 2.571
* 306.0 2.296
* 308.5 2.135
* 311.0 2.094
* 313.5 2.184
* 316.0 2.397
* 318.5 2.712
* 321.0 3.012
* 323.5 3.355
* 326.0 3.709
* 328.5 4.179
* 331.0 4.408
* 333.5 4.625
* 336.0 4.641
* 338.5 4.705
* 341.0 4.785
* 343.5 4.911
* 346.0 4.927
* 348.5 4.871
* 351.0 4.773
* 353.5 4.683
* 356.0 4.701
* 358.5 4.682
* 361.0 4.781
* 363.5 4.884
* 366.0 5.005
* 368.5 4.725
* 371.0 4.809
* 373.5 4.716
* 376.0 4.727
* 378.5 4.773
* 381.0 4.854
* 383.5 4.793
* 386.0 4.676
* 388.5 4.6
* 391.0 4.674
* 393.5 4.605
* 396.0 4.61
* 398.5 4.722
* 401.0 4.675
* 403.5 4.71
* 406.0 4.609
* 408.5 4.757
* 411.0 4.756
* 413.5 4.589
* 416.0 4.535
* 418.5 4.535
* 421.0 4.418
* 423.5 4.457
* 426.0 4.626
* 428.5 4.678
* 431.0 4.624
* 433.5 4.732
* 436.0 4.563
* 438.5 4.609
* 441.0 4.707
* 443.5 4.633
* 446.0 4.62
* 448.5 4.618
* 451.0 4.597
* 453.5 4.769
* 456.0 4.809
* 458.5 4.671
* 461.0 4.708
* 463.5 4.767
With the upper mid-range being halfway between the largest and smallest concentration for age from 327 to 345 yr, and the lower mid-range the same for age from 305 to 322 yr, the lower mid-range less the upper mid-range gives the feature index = -1.99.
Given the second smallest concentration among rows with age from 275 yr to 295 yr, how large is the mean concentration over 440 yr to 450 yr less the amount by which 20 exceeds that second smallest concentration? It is -11.6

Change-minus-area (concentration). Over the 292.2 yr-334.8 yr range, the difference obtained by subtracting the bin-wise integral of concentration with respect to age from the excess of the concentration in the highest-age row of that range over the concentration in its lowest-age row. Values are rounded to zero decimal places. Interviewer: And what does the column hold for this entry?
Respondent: -129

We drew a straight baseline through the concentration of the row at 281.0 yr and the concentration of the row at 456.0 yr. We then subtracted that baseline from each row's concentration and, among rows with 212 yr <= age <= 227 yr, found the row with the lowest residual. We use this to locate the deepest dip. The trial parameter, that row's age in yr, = 223.5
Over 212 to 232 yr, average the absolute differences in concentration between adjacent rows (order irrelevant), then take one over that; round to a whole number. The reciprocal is 11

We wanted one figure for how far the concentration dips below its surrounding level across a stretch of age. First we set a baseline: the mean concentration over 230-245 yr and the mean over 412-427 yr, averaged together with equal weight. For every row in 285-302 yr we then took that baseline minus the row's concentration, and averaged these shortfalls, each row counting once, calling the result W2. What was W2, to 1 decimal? 1.6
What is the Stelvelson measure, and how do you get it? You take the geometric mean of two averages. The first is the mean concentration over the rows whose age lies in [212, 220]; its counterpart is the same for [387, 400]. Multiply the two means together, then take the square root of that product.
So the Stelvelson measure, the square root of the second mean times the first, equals 5.13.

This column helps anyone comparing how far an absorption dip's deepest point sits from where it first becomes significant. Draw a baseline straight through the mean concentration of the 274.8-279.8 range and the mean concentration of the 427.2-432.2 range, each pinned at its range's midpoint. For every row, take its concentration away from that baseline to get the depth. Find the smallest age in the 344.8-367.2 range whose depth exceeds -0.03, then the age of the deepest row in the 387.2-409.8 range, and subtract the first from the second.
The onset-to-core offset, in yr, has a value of 37.5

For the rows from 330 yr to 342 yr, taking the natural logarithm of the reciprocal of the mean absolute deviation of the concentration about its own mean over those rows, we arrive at 2.37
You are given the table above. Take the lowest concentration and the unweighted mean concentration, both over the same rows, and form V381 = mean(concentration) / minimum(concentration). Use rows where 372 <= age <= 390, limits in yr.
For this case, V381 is 1.03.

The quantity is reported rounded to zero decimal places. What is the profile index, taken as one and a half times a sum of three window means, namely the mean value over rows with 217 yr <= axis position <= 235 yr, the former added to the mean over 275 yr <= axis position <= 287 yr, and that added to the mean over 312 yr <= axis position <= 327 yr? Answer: 20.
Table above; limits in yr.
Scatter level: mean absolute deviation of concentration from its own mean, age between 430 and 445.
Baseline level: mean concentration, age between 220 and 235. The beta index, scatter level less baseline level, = -5.51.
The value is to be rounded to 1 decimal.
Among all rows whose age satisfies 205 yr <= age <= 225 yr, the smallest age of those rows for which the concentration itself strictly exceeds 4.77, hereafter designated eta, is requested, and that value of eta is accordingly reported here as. 206.0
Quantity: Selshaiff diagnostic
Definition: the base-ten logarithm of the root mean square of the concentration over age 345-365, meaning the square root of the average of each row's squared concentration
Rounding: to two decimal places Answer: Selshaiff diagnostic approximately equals 0.68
